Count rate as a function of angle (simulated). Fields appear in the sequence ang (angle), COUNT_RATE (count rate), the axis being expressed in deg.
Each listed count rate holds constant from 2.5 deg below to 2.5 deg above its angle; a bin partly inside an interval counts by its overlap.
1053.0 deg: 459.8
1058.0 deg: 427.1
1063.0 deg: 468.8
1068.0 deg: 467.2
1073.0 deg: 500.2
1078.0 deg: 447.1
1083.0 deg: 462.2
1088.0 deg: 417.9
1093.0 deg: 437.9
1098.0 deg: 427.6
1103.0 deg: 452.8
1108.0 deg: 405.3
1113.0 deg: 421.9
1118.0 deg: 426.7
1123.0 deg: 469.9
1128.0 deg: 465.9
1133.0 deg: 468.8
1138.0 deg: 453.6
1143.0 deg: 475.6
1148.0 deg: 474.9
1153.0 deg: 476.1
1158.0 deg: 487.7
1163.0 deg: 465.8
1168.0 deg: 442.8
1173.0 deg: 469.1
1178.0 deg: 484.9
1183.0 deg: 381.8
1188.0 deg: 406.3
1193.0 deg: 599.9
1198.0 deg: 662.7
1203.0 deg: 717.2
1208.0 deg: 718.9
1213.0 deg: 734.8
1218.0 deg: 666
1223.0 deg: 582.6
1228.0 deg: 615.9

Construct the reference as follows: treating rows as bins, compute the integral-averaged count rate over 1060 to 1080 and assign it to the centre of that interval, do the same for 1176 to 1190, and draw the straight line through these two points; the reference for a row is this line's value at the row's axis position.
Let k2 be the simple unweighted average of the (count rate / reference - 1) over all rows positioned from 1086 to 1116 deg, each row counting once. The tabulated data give -0.07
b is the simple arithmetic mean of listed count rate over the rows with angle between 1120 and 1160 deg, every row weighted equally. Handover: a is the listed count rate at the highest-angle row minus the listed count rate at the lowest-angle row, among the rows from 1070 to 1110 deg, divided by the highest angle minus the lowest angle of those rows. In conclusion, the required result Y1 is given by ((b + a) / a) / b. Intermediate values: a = -2.7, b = 472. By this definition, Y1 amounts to -0.37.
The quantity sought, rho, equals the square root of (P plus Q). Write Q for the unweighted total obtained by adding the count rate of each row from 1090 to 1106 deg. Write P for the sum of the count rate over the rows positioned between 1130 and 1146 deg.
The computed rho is 52.1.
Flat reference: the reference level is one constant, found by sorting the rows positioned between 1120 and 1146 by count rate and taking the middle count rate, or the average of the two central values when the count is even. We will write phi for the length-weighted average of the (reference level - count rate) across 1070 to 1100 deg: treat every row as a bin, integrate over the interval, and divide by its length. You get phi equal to 19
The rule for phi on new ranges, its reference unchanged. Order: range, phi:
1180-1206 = -87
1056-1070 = 14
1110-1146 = 15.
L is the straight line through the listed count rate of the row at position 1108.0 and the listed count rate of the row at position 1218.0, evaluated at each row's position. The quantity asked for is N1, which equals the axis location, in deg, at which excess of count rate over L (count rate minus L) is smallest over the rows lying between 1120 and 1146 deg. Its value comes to 1138.0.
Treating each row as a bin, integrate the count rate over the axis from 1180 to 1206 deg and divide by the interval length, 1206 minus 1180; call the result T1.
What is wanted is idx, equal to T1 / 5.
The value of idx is 111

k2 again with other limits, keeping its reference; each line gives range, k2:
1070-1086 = 0.01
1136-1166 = 0.08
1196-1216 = 0.71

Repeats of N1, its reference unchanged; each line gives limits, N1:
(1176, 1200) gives 1183.0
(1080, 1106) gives 1098.0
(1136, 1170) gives 1168.0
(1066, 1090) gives 1088.0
